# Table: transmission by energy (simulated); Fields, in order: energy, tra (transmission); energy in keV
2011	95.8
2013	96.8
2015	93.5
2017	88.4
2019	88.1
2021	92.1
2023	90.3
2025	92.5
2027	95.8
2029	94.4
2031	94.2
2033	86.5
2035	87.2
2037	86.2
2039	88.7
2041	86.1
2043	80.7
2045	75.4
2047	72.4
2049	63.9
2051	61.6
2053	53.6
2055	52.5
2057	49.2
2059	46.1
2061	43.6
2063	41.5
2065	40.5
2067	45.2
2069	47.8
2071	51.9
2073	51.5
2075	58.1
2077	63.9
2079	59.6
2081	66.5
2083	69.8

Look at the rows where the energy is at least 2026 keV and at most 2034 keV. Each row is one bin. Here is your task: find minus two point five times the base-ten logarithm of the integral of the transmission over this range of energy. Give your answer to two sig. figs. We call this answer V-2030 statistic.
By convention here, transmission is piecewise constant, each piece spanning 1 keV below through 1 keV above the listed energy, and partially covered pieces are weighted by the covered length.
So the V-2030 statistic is -7.2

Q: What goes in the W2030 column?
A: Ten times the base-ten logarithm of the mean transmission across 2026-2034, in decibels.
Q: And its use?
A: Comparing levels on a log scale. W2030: 19.7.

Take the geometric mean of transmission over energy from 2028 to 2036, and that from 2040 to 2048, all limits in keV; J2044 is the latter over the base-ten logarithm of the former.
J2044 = 40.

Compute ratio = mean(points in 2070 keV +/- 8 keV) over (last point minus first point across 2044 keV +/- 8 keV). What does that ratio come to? -2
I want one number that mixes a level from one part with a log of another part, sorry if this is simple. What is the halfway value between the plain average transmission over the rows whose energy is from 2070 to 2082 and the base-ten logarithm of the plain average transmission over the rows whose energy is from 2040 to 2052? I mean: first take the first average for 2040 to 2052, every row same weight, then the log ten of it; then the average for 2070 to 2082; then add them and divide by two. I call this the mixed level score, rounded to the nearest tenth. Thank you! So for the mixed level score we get 30.2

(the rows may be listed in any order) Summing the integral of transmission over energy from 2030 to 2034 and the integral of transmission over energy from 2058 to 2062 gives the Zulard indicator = 541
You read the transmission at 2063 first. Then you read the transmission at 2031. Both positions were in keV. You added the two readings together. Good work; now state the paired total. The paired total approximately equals 136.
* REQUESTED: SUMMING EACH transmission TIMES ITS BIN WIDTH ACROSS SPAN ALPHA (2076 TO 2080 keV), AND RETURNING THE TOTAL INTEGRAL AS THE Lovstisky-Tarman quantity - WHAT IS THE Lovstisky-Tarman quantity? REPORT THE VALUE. 247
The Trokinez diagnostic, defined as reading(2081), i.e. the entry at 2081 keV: 66.5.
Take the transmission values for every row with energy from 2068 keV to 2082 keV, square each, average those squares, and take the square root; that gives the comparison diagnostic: 57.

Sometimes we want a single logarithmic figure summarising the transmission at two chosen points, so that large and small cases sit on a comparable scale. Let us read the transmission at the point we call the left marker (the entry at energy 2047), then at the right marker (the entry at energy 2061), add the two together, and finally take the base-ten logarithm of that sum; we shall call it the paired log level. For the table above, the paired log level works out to 2.06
